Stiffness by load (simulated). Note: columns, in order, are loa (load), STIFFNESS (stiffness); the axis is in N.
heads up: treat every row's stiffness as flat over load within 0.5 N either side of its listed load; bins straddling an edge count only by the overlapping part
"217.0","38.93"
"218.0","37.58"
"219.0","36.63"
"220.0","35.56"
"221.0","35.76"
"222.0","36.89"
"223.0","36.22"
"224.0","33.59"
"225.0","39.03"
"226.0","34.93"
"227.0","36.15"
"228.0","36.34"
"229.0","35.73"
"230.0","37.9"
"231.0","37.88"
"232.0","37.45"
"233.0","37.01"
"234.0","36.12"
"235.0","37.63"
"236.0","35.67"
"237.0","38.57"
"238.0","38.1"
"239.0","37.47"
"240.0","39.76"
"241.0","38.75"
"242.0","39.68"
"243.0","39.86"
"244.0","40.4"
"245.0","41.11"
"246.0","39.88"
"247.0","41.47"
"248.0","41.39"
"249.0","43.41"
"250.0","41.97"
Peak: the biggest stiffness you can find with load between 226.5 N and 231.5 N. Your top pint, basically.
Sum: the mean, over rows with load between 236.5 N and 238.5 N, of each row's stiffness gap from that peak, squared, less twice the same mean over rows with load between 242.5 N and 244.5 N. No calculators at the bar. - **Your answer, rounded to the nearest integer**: -10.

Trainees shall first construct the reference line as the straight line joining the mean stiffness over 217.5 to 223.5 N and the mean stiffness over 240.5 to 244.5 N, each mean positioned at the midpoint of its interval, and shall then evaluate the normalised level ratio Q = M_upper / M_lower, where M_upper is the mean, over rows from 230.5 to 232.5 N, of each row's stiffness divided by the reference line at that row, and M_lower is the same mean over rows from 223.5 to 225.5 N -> 1.01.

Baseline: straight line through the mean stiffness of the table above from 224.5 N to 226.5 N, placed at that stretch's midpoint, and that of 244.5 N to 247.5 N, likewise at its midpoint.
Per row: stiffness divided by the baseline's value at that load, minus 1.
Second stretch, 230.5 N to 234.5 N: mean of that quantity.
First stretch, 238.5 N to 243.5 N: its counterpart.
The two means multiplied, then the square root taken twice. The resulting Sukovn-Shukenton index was 0.157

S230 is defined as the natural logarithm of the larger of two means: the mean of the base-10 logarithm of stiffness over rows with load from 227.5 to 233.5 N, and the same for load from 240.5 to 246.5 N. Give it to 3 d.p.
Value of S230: 0.471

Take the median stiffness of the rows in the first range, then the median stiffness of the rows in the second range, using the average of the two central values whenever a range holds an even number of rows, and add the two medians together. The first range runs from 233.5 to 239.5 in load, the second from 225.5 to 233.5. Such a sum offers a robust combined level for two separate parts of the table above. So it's 74.2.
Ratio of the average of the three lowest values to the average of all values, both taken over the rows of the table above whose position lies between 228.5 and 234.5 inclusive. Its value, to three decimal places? 0.980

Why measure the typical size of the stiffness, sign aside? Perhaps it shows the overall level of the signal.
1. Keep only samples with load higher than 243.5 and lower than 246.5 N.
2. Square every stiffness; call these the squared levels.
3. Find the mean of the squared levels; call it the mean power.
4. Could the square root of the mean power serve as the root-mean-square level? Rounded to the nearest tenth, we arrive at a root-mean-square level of 40.5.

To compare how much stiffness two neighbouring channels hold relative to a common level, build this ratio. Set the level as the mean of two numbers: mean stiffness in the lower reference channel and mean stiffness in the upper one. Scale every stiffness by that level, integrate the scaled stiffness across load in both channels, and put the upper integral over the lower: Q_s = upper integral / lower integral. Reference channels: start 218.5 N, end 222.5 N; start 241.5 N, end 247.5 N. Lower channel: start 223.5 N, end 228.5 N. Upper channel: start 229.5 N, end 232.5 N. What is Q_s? 0.63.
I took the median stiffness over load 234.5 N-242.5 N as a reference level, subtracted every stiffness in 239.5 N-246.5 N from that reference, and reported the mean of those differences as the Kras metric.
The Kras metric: -1.6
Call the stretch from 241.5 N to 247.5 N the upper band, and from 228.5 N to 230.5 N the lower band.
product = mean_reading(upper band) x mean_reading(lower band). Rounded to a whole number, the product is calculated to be 1487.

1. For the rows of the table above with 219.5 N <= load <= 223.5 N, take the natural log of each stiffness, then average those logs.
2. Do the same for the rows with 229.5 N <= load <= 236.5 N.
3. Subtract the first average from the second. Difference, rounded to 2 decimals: 0.03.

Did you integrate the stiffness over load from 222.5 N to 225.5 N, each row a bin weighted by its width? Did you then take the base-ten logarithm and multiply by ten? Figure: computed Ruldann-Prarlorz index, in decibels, 20.4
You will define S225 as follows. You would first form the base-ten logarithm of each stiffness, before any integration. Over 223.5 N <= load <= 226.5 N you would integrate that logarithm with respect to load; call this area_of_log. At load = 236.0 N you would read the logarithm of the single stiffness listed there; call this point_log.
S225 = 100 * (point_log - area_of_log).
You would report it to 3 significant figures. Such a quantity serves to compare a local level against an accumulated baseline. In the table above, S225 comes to -311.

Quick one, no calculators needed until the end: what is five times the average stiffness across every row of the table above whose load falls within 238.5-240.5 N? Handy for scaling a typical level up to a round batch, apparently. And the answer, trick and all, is 193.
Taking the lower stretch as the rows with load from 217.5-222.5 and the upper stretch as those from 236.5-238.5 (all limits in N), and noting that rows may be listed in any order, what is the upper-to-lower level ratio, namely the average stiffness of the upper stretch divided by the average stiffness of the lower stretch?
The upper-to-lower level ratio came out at 1.05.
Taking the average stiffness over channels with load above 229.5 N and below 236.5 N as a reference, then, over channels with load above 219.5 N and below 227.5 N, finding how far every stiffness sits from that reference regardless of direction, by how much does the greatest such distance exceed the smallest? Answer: 3.3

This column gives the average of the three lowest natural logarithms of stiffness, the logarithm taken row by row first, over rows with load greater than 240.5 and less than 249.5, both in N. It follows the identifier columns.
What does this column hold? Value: 3.67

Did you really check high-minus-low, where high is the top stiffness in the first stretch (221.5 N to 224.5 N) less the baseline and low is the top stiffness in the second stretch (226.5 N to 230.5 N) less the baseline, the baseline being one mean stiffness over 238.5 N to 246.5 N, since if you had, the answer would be -1.0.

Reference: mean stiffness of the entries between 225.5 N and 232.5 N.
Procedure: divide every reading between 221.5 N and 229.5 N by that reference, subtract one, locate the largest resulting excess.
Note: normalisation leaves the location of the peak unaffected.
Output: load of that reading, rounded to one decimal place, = 225.0 N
